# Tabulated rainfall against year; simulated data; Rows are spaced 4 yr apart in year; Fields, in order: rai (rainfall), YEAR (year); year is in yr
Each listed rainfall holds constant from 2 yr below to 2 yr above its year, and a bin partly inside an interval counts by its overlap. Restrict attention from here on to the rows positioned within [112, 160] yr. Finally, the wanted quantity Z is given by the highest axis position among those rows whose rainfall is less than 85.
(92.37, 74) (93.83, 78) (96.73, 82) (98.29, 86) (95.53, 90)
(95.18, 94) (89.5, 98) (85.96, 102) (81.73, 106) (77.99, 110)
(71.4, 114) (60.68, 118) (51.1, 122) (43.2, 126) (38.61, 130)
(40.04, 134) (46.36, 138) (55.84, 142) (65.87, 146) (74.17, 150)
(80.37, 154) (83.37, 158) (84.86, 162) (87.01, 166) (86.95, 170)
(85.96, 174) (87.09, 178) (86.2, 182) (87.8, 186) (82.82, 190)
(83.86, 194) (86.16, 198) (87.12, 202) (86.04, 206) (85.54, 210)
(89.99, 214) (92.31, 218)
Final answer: 158 yr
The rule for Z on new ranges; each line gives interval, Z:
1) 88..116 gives 114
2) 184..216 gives 194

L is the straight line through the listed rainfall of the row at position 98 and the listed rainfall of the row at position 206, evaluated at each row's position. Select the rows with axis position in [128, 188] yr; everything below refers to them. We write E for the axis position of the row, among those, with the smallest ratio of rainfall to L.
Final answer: 130 yr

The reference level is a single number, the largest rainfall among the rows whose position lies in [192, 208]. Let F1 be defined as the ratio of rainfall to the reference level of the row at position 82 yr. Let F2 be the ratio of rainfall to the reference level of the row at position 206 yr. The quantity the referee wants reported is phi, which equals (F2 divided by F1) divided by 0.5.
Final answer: 1.78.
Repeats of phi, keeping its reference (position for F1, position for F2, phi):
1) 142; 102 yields 3.08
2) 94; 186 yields 1.84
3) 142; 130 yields 1.38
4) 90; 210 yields 1.79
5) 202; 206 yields 1.98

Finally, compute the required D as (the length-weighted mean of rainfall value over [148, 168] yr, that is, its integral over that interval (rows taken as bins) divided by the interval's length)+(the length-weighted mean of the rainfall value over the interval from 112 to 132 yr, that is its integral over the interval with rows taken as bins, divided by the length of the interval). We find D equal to 135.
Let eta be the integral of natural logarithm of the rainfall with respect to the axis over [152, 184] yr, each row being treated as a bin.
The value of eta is 142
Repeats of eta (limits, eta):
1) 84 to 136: 219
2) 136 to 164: 118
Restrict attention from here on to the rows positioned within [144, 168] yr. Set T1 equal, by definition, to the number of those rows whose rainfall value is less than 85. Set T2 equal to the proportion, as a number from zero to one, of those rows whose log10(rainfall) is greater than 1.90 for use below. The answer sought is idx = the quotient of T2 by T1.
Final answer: 0.13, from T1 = 5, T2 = 0.7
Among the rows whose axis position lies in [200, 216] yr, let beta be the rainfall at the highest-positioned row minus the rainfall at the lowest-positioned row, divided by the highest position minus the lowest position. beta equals 0.2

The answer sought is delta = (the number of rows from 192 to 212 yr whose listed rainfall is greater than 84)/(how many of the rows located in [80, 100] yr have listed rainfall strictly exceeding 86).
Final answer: 0.8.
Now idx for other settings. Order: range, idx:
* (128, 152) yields 0.00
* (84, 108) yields 1.00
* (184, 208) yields 0.50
